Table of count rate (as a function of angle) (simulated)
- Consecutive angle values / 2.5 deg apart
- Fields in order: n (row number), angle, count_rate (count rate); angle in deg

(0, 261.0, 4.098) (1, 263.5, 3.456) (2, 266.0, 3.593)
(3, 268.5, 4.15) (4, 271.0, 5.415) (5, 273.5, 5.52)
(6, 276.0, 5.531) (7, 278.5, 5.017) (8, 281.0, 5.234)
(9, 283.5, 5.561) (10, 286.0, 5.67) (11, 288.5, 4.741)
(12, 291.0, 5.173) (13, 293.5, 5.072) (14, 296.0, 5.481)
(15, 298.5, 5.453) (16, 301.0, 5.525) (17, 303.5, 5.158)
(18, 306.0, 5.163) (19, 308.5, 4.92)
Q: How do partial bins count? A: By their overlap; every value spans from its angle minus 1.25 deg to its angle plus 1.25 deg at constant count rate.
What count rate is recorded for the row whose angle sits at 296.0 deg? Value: 5.481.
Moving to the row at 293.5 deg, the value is 5.072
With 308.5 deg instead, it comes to 4.92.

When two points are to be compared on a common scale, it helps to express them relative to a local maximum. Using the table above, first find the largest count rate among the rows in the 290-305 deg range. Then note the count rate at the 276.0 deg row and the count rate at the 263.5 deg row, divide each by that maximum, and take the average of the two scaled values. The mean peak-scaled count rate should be 0.81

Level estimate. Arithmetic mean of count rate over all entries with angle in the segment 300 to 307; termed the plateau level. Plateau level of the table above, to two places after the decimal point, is 5.28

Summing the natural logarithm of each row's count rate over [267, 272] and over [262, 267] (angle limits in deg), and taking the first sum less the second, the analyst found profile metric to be 0.6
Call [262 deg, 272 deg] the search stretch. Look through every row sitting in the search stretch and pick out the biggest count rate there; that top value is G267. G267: 5.415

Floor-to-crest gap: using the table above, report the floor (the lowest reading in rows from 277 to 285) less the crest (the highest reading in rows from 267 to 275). -0.50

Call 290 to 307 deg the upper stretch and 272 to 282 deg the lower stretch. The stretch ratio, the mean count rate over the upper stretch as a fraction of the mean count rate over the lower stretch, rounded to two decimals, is 0.99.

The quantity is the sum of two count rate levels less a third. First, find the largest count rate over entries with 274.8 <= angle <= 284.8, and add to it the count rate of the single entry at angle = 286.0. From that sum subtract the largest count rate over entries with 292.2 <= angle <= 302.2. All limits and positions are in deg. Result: 5.7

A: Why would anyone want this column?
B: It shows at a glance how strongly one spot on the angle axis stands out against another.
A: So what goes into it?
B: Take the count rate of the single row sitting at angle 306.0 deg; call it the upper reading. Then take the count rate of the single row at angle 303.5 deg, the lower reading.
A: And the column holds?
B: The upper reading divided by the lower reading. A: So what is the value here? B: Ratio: 1.00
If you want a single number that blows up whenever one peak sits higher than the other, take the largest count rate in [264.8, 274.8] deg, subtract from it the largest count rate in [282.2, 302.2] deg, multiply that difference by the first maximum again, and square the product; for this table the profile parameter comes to 0.7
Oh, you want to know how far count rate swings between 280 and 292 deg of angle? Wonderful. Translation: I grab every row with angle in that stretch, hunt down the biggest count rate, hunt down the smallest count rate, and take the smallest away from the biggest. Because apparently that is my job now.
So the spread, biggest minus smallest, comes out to 0.9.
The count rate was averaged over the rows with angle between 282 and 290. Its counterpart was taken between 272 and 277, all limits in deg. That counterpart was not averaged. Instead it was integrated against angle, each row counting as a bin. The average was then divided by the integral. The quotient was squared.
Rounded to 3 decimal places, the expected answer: 0.037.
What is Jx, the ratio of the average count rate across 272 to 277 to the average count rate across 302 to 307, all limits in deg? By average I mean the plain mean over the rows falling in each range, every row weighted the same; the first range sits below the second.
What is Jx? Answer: 1.07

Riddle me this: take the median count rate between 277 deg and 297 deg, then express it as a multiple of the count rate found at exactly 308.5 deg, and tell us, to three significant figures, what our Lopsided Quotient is 1.06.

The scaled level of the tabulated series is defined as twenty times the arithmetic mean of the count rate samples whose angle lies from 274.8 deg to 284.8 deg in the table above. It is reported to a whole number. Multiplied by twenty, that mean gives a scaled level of 107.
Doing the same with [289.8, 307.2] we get 106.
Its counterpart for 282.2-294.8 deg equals 105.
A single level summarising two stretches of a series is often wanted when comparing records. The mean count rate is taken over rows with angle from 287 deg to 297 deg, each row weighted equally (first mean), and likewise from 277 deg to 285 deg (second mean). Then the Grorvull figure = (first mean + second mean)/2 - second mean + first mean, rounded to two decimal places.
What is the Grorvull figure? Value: 5.04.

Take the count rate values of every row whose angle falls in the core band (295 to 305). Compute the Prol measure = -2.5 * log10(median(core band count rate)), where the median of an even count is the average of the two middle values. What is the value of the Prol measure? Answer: -1.84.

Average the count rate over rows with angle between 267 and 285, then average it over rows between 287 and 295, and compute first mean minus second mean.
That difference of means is 0.2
